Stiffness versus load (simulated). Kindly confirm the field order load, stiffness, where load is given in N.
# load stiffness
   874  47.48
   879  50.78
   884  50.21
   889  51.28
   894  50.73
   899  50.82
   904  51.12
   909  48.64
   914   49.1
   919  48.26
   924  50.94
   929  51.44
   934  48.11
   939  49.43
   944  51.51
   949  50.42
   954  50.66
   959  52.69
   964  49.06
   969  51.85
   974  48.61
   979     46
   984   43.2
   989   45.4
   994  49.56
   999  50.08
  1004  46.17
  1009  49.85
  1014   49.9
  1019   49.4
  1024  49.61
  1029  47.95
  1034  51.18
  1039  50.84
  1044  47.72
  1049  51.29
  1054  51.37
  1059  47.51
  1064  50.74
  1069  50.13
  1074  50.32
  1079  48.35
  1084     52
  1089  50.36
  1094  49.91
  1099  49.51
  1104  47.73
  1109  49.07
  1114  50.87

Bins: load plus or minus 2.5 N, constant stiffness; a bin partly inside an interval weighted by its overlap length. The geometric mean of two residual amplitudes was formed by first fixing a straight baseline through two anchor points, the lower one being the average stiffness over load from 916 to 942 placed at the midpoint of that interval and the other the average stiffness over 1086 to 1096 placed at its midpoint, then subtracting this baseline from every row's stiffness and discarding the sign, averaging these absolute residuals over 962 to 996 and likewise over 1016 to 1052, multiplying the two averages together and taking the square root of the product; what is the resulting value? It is 1.8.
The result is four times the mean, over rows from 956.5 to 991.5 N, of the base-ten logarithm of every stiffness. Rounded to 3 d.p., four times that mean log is 6.725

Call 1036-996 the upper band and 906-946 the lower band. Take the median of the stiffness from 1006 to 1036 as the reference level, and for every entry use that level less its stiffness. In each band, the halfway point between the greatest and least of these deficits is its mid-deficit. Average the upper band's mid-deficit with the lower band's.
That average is 0.49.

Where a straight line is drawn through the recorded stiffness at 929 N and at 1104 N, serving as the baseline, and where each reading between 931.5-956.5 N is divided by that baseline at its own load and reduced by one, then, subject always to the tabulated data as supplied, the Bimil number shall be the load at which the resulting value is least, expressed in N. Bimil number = 934 N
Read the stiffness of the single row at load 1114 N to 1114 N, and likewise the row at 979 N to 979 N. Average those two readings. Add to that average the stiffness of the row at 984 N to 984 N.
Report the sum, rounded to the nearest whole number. 92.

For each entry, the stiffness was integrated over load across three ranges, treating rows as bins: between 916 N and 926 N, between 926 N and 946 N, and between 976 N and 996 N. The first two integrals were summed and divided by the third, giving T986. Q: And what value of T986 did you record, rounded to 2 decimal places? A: 1.63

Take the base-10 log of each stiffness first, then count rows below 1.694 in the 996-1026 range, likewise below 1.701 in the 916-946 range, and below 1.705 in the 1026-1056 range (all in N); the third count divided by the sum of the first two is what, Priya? 0.40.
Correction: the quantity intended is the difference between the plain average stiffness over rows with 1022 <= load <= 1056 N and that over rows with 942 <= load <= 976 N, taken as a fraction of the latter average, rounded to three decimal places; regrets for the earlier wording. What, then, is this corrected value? -0.014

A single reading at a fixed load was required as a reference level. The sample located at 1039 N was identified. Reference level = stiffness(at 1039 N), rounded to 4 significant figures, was 50.84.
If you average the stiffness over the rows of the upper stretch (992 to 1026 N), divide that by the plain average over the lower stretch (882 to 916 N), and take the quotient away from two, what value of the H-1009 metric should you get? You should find 1.02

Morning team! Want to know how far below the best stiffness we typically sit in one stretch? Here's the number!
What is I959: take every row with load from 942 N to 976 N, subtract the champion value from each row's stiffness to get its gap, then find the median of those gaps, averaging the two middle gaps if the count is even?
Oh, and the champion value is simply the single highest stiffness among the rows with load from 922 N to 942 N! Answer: -0.78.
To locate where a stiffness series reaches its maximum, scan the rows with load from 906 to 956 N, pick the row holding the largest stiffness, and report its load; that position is 944 N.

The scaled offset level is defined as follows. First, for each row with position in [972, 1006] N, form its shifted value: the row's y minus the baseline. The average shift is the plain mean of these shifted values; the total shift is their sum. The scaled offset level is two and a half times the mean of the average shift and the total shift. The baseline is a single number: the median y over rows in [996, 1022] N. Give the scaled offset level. -28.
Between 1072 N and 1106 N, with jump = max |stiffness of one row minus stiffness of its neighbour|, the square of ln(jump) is 1.68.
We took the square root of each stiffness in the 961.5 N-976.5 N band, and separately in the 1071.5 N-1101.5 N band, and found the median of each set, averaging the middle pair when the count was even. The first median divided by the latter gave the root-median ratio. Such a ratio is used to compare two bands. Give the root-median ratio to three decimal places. 0.989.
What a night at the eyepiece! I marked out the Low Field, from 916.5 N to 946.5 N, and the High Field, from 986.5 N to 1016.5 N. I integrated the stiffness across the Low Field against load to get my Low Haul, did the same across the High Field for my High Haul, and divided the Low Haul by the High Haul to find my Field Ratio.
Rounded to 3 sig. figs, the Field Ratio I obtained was 1.03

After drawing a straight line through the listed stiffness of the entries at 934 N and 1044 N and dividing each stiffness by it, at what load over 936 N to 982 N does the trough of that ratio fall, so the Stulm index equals 979 N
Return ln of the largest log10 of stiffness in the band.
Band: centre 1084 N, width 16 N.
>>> 0.540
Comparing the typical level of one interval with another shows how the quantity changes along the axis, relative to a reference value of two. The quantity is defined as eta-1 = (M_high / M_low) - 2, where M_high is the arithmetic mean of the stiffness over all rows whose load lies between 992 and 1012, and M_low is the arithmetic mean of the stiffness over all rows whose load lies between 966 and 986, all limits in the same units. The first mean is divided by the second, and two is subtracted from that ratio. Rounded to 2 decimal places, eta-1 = -0.97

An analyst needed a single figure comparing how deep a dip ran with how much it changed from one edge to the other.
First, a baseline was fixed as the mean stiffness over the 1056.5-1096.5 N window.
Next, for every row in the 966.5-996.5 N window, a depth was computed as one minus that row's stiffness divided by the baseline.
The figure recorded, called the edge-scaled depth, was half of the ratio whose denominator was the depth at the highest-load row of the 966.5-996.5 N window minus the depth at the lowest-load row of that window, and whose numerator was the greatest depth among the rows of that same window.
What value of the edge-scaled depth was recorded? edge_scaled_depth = 1.5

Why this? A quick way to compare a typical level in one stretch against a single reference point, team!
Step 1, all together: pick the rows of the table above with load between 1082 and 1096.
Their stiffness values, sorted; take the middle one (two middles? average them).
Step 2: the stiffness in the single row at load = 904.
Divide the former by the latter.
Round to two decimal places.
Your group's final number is 0.99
